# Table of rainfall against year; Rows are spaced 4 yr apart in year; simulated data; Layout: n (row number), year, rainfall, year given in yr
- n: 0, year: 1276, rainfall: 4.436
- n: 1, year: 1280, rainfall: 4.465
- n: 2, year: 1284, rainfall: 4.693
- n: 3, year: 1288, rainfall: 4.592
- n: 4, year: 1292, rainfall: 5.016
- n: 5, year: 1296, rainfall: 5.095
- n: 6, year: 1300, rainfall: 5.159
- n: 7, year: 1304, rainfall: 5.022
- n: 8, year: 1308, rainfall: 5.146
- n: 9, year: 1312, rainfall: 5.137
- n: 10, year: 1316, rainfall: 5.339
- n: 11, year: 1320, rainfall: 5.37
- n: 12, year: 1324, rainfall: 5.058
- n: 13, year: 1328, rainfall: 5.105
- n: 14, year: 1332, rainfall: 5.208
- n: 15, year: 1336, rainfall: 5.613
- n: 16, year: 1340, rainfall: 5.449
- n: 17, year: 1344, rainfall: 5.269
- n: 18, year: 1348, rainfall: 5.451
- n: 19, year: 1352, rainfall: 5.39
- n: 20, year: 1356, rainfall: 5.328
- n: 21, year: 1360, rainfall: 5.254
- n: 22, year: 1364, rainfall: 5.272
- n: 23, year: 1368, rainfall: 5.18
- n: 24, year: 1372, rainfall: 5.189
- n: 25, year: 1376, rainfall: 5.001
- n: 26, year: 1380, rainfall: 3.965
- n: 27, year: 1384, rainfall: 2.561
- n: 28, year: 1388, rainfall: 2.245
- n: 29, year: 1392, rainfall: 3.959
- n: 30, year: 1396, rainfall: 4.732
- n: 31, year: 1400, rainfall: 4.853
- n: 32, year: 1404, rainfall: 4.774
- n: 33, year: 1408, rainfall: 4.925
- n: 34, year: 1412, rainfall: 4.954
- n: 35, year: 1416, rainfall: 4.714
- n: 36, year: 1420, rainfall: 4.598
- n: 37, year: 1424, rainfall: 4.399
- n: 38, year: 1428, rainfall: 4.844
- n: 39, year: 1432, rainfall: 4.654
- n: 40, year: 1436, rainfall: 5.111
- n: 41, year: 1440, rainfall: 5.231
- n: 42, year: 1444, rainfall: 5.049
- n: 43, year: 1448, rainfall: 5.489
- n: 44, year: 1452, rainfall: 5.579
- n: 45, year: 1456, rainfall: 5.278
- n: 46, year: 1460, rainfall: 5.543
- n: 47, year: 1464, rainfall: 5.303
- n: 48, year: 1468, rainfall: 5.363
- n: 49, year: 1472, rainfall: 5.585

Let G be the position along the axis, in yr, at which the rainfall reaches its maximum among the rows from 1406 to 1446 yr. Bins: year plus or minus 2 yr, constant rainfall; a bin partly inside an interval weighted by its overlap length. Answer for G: 1440 yr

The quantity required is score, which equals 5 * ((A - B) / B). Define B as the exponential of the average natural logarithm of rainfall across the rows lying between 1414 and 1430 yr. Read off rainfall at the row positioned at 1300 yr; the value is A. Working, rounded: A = 5.159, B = 4.6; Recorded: 0.6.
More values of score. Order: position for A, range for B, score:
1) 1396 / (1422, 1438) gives 0.0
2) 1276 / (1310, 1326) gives -0.8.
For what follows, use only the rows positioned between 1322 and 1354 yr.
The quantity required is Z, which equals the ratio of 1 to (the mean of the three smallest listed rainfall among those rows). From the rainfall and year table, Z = 0.20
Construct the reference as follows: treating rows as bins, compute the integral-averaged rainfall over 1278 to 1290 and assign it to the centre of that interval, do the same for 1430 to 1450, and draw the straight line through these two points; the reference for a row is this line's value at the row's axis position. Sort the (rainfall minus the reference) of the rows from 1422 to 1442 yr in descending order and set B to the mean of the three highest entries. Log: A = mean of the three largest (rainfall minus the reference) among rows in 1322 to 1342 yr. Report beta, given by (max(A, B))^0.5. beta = 0.816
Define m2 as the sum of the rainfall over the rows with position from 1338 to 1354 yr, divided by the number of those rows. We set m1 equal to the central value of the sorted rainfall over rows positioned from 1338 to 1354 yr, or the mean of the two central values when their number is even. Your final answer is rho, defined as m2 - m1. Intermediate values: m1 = 5.42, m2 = 5.39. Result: -0.03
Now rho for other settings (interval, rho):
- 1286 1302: -0.09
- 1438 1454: -0.02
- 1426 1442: -0.02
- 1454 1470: 0.04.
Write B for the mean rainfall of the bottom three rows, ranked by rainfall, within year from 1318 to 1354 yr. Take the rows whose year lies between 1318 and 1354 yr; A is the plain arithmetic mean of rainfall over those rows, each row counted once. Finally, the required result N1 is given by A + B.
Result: 10.4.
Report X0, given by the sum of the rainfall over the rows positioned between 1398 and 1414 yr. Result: 19.5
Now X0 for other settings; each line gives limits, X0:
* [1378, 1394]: 12.7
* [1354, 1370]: 21.0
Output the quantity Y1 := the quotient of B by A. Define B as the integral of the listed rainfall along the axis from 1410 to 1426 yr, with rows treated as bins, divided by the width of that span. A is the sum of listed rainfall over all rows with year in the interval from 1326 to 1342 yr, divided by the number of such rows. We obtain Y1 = 0.87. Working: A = 5.34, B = 4.7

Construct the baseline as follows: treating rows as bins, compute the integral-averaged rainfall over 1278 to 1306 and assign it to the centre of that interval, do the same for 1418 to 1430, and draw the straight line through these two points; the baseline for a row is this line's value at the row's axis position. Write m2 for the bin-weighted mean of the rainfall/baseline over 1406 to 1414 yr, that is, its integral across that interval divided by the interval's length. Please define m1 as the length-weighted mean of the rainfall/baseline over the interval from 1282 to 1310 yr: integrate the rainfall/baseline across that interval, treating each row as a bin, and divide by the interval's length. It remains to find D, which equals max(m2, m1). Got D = 1.06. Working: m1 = 1.02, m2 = 1.06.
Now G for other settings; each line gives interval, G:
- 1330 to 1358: 1336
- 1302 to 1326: 1320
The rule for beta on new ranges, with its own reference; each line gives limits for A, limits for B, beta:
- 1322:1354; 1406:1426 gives 0.854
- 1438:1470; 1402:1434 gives 0.621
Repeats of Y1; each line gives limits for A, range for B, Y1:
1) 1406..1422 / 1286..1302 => 1.03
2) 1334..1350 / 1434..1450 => 0.96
